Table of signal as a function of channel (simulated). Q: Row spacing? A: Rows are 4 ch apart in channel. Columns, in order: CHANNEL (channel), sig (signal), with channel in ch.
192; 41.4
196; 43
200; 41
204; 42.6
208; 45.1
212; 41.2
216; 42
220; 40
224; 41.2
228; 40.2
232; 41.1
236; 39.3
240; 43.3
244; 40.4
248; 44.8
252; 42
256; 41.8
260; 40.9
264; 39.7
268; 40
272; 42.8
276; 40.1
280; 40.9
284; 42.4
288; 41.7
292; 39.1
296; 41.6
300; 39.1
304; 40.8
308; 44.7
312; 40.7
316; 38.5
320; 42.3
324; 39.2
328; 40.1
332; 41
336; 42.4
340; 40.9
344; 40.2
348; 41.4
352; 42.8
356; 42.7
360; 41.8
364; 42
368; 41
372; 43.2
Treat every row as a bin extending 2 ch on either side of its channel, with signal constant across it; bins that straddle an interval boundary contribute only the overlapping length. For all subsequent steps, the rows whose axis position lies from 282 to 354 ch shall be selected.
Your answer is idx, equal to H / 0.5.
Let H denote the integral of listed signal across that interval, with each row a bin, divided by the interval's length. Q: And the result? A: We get 82.1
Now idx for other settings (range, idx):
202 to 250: 83.5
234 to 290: 82.9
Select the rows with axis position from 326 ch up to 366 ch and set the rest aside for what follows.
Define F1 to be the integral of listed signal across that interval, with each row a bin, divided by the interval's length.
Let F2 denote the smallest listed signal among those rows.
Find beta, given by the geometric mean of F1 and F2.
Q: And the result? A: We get 40.8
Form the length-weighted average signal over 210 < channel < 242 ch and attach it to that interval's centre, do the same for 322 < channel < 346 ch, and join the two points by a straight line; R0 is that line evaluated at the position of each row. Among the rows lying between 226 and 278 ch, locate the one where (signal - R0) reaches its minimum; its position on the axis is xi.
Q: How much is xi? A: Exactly 236 ch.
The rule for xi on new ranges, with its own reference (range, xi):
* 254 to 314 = 292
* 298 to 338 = 316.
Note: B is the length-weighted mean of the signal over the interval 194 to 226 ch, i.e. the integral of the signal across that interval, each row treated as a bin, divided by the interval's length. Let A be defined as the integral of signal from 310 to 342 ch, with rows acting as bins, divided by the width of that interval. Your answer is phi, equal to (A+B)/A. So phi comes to 2.03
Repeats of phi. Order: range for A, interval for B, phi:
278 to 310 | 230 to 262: 2.01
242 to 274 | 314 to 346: 1.98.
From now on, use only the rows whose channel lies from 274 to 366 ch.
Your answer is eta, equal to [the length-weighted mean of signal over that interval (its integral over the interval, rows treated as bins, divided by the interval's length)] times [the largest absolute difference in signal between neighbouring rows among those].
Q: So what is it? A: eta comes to 165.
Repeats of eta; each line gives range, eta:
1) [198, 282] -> 182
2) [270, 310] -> 161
